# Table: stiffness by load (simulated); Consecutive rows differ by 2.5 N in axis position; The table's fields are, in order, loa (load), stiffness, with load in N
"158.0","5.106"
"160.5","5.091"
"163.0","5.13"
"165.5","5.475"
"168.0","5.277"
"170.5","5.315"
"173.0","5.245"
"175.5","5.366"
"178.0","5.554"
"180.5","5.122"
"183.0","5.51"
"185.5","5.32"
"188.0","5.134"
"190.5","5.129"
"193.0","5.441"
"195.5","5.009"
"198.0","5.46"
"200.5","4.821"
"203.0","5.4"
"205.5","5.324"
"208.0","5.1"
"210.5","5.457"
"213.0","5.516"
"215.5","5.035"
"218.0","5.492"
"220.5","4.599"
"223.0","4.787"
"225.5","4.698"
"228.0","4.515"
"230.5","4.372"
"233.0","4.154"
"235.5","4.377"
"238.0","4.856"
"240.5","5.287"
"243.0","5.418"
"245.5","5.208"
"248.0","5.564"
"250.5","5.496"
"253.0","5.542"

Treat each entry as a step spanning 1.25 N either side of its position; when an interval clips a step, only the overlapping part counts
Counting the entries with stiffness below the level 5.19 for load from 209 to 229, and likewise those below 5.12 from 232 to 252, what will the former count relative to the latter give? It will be 1.7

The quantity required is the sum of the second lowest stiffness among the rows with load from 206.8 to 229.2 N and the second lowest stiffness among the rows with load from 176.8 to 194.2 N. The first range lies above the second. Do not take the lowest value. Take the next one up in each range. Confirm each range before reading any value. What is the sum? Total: 9.7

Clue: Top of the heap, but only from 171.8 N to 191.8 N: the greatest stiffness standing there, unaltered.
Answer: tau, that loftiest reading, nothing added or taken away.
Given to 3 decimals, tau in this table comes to 5.554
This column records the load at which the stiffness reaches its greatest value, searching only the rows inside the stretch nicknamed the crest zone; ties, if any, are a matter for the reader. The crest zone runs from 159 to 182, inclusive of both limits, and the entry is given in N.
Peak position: 178.0 N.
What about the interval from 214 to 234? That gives 218.0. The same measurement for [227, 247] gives 243.0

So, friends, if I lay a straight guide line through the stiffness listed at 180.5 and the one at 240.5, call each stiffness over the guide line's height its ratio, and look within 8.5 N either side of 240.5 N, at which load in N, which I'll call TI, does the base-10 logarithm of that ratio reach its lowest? 233.0 N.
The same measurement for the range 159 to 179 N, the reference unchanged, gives 160.5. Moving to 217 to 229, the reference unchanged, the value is 228.0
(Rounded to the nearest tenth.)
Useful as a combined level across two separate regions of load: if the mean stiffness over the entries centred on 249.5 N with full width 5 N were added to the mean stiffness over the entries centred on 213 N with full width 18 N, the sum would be 10.7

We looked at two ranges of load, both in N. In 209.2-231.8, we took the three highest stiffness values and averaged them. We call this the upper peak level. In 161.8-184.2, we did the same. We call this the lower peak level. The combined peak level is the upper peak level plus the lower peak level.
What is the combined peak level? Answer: 11.0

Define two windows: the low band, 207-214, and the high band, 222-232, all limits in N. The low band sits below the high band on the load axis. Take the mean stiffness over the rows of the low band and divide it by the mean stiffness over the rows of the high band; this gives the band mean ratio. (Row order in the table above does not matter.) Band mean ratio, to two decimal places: 1.17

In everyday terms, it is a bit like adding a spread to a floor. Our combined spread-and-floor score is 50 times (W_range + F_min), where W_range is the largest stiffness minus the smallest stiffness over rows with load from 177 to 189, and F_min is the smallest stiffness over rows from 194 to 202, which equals 263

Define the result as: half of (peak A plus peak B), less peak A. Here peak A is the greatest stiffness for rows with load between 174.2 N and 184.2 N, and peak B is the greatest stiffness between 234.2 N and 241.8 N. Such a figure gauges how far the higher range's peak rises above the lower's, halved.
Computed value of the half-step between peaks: -0.13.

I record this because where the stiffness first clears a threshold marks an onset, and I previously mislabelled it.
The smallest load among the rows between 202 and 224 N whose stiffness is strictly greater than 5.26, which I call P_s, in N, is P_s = 203.0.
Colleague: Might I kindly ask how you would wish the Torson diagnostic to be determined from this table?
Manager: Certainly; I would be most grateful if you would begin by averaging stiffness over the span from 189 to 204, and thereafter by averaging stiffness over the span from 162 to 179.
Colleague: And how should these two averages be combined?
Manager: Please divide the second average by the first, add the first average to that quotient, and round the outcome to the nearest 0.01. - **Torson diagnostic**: 6.23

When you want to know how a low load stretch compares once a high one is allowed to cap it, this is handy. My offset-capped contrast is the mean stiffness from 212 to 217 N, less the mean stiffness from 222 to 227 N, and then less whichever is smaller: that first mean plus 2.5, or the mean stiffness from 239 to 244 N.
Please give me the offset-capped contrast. -4.8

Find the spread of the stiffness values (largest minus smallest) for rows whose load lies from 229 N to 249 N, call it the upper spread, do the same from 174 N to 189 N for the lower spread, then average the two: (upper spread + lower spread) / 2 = 0.92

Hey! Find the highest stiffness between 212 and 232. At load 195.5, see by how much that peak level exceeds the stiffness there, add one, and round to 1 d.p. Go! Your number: 1.5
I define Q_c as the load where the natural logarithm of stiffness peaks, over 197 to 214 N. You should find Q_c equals 213.0 N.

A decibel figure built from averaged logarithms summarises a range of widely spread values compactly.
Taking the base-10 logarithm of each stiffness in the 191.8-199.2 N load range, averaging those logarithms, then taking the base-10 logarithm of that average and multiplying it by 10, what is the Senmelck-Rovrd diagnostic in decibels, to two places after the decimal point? -1.40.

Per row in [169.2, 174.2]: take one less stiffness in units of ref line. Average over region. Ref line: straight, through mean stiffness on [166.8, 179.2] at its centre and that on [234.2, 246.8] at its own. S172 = 0.014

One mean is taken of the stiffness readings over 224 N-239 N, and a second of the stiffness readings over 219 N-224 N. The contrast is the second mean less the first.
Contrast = 0.2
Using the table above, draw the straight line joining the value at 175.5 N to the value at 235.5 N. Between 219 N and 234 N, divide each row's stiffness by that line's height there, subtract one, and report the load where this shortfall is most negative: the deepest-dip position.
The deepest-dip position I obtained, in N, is 233.0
